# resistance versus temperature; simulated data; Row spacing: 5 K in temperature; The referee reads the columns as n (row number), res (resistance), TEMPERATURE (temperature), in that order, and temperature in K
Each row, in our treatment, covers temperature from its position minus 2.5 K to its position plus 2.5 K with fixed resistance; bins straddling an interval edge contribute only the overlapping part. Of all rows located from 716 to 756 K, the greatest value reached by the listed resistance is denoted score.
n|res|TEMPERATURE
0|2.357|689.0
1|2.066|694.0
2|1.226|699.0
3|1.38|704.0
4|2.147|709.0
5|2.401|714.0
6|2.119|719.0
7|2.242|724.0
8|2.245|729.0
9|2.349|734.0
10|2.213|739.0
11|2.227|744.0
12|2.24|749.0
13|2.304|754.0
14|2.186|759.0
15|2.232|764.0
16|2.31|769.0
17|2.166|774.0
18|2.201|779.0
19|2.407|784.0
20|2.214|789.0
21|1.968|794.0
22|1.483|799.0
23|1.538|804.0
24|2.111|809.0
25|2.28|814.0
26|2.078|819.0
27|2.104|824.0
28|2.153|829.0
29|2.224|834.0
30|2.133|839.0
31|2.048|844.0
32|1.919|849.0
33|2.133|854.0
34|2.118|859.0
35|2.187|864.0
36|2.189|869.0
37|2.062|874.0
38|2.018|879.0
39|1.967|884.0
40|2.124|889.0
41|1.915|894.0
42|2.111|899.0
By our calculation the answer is 2.349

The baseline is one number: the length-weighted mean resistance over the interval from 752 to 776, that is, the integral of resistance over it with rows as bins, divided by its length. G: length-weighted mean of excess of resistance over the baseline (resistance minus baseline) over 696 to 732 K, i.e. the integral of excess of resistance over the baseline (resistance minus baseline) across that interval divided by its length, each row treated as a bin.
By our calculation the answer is -0.27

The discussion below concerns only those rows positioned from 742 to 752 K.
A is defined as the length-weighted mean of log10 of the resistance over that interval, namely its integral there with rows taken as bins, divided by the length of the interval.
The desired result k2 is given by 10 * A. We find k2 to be 3.50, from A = 0.350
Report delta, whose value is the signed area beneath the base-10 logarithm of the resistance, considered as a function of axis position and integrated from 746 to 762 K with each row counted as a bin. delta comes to 5.6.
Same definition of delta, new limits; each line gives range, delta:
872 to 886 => 4.3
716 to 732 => 5.5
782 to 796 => 4.8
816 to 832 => 5.2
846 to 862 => 5.0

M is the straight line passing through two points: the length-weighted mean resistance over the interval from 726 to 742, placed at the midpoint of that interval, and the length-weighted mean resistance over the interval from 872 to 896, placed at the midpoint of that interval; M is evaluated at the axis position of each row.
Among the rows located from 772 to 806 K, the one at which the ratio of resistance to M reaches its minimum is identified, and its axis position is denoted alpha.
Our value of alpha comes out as 799.0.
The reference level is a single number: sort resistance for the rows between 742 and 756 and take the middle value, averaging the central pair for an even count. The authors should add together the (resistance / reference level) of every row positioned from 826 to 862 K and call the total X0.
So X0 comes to 6.6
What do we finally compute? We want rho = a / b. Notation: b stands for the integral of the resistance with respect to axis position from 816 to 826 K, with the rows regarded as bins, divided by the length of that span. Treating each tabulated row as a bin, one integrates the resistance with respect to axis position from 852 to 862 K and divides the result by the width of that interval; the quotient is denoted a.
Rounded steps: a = 2.13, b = 2.10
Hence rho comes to 1.01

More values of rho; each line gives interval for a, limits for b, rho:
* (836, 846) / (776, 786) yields 0.92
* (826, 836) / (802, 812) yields 1.17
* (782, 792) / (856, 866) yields 1.06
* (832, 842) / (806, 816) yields 1.01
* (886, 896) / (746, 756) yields 0.89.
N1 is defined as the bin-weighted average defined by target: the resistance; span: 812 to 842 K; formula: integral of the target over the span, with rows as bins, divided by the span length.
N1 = 2.2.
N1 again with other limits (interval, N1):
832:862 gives 2.1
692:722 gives 1.9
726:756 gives 2.3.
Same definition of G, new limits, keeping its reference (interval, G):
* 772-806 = -0.24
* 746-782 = 0.00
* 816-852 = -0.14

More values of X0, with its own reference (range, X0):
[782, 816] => 6.3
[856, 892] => 6.5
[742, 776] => 7.0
